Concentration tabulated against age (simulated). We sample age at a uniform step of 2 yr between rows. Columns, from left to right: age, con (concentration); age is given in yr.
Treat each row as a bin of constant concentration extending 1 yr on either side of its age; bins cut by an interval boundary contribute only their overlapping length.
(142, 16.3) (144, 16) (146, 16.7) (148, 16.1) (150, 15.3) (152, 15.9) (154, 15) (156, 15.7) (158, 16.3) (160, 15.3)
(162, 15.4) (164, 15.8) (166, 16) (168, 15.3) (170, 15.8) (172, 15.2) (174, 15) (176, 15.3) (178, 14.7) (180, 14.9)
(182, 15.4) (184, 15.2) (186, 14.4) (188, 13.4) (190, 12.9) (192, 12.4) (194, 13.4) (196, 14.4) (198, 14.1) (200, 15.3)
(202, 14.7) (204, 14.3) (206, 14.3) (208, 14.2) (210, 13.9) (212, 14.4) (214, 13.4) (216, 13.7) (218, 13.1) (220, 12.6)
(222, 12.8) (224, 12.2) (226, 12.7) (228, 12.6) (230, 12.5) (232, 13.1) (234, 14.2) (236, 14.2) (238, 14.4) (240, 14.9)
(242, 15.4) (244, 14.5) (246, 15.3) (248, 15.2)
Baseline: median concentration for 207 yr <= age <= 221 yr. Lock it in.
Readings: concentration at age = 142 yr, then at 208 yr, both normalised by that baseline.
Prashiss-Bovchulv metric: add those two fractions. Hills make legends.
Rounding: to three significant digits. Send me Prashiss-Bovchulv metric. 2.23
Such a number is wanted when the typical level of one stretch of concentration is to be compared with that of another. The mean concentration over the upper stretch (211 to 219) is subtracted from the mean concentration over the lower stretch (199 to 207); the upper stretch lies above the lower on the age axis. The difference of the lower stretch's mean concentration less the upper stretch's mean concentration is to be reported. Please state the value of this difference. 1.0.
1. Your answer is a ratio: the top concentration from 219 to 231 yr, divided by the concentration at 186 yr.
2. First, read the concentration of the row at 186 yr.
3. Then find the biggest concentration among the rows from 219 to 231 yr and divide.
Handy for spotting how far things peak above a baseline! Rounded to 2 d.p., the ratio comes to 0.89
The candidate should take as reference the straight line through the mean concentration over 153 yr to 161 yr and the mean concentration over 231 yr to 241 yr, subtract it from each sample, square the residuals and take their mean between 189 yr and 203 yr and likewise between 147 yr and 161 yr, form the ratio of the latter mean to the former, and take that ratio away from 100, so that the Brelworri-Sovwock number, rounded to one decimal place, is 99.9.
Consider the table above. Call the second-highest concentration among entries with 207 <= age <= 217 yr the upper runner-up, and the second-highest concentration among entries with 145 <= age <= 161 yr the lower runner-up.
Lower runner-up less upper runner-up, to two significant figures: 2.1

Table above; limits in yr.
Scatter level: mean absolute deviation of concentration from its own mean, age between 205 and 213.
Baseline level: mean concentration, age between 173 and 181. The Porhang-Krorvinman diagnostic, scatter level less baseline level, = -14.8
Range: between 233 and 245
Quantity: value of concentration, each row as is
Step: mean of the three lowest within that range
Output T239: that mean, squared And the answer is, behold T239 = 204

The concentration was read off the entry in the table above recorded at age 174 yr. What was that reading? 15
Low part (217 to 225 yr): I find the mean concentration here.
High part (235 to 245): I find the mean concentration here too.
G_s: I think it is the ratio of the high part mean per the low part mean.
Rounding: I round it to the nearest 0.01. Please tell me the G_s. 1.16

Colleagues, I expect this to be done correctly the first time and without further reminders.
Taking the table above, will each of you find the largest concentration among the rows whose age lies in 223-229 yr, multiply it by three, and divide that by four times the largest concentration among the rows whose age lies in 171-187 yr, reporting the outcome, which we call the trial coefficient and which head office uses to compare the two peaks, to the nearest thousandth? 0.619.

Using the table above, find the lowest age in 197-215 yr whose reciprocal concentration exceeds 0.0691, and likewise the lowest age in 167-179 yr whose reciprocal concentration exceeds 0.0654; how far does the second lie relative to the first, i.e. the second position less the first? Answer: -26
